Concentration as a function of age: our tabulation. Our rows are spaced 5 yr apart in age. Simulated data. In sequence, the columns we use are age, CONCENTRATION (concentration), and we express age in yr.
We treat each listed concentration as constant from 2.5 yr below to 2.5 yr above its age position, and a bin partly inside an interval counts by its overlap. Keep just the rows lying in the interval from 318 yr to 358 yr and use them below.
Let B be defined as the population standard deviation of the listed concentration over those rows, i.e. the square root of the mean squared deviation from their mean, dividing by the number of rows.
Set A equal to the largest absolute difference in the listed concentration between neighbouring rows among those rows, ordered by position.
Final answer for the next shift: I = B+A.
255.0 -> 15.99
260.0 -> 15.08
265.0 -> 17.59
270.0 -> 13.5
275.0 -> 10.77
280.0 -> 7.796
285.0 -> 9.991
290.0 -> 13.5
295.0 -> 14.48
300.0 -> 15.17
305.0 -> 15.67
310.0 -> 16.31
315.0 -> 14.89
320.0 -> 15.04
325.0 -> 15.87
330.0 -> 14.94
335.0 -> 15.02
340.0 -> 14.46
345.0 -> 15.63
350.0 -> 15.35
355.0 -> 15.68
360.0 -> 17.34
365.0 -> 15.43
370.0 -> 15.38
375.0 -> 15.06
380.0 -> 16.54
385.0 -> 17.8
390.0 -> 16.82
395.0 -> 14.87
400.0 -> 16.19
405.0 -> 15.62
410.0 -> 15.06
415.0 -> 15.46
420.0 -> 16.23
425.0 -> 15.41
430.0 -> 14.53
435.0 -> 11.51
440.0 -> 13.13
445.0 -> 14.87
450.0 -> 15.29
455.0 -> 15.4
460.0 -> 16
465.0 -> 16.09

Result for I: 2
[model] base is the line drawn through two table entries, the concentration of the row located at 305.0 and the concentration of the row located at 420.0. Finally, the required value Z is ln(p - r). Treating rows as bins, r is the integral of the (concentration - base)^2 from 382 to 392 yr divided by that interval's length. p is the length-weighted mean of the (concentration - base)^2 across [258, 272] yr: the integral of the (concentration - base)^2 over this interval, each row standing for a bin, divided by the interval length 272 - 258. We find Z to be 0.1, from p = 3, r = 1.77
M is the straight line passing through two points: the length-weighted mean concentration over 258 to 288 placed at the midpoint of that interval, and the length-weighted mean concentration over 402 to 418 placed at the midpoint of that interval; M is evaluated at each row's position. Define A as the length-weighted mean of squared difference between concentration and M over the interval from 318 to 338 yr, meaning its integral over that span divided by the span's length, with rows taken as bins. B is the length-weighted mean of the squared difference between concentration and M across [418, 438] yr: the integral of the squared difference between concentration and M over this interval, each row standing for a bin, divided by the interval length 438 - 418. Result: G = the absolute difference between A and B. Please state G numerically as 3.1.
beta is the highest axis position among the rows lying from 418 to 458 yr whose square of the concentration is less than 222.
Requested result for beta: 445.0 yr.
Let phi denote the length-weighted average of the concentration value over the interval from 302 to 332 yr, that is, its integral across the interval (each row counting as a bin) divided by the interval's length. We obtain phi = 15.5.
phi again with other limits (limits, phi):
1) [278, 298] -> 11.6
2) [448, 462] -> 15.6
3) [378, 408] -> 16.3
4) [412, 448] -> 14.5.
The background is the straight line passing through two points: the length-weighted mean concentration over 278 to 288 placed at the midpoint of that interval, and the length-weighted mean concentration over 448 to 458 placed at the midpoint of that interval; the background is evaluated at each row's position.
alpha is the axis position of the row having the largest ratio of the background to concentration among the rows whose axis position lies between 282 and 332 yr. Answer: 285.0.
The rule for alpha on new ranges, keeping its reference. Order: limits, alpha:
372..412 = 410.0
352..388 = 375.0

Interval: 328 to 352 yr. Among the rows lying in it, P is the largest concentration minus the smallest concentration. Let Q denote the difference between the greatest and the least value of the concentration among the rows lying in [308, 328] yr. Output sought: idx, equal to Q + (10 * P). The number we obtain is 13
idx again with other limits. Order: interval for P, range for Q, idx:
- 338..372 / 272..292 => 35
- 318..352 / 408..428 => 15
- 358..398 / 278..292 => 35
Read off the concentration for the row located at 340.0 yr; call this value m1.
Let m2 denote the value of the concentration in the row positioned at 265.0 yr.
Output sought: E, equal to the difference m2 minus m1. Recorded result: 3.1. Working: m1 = 14.46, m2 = 17.59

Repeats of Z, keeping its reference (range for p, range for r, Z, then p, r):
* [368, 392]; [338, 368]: -1.2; 1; 0.73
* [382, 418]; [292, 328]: -0.7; 1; 0.50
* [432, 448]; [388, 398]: 2.3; 11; 1.01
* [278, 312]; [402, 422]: 2.6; 13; 0.53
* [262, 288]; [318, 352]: 3.1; 24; 0.59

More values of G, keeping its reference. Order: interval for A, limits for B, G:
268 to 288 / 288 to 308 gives 4.8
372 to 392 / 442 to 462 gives 2.5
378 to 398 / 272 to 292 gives 4.7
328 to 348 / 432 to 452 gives 6.4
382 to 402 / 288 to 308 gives 0.5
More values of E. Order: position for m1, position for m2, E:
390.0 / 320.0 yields -1.8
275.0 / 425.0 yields 4.6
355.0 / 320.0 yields -0.6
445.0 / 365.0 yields 0.6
